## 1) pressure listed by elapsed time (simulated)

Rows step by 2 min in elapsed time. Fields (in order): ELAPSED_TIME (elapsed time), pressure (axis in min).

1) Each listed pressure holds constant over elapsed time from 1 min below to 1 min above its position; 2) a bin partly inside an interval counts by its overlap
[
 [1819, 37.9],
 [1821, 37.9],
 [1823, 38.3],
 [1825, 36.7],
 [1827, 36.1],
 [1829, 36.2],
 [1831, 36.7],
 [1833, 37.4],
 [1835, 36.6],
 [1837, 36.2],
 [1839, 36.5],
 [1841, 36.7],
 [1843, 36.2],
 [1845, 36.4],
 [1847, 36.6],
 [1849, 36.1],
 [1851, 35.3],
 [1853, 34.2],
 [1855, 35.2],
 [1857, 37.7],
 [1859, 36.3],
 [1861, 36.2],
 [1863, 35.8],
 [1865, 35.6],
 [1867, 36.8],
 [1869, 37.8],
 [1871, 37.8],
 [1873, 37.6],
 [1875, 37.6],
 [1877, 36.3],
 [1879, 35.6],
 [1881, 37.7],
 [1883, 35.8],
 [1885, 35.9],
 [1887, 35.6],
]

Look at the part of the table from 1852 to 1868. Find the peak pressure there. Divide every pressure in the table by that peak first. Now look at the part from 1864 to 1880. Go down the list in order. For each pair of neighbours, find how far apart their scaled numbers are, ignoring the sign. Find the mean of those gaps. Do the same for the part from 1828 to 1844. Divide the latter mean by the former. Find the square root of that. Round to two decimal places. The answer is 0.88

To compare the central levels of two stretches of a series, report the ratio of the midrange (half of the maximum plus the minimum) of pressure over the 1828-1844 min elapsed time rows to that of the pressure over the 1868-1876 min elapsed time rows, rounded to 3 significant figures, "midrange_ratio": 0.976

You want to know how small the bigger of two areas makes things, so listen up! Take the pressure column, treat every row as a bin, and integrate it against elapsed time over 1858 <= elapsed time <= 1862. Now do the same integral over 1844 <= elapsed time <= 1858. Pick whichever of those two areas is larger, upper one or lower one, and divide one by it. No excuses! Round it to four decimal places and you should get 0.0020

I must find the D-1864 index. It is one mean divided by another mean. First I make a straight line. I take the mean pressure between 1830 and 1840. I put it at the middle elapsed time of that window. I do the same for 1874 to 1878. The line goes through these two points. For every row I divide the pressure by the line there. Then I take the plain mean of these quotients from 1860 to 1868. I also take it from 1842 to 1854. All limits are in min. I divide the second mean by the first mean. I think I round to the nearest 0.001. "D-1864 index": 0.995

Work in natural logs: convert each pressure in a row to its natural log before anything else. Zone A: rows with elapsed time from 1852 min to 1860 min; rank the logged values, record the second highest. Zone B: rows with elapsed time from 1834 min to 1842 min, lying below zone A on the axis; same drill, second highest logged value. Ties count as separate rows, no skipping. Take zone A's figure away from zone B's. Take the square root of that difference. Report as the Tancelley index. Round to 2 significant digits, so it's 0.091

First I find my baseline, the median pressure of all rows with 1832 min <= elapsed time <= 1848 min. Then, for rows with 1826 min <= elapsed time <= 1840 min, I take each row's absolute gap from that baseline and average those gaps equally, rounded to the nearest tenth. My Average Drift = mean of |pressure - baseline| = 0.3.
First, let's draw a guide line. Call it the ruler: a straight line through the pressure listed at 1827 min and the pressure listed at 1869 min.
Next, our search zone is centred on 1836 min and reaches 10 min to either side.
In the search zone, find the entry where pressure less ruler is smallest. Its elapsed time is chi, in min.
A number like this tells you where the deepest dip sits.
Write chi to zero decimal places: 1843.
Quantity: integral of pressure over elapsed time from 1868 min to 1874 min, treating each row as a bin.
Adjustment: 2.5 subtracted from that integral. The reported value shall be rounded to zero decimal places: 224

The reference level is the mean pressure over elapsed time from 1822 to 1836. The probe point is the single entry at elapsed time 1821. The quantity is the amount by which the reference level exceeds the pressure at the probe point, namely -1.0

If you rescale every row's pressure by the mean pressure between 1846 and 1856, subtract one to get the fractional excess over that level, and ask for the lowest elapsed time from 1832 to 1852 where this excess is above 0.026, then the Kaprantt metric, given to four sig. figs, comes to 1833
